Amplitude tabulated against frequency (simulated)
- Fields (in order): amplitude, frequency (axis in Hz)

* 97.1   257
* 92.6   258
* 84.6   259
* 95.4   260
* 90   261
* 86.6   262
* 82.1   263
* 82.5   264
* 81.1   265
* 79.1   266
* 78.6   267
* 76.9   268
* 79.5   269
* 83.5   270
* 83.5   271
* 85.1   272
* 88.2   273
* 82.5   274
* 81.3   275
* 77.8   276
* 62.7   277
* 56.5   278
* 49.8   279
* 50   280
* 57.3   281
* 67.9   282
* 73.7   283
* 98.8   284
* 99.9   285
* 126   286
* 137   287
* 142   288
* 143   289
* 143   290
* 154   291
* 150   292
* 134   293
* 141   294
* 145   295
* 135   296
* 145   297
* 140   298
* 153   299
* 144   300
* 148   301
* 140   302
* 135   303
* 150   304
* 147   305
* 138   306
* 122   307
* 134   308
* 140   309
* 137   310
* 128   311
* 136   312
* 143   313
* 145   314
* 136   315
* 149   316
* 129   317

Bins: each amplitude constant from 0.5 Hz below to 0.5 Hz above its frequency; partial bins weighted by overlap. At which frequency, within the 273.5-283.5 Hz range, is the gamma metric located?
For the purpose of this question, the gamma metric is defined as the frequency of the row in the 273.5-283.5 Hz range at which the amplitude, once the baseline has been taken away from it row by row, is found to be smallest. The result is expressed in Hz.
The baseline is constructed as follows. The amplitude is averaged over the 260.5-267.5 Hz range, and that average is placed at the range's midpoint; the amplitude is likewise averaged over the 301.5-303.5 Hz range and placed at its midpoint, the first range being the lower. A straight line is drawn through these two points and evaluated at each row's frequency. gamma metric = 280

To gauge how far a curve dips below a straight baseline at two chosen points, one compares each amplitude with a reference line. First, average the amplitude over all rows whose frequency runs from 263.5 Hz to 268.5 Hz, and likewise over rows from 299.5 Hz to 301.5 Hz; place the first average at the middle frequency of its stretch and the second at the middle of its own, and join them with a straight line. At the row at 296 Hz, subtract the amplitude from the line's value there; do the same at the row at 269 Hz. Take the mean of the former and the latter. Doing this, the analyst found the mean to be 4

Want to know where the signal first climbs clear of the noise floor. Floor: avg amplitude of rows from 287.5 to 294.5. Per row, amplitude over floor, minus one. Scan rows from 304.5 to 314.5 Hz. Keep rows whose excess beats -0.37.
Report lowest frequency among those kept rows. 305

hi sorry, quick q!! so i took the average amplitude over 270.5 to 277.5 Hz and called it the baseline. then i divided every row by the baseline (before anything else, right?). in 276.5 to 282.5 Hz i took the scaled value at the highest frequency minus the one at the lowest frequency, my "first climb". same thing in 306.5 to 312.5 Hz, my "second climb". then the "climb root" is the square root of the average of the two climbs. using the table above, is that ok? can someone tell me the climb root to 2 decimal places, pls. 0.35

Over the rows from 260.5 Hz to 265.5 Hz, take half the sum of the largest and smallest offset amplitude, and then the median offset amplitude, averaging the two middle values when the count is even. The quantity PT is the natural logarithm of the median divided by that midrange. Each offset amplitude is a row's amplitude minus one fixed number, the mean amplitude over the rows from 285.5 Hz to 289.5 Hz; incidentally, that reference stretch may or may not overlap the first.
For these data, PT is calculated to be 0.1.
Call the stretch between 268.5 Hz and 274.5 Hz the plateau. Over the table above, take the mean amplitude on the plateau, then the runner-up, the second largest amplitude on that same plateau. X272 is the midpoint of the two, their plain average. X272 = 84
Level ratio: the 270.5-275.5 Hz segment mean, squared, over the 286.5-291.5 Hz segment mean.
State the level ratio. 49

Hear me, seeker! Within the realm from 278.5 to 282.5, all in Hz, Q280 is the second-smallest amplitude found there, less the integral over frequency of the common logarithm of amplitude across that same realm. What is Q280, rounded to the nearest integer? 43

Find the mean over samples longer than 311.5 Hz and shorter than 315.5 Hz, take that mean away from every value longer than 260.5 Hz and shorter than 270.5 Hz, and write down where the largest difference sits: 261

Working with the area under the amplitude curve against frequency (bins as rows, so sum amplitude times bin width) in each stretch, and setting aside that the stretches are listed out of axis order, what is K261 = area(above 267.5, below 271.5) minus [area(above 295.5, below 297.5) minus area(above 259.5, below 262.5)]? 315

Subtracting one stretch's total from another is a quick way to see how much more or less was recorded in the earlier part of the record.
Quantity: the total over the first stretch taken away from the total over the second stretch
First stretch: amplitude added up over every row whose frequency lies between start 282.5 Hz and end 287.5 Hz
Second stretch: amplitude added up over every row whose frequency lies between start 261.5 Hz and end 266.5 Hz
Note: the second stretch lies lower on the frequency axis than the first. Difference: -124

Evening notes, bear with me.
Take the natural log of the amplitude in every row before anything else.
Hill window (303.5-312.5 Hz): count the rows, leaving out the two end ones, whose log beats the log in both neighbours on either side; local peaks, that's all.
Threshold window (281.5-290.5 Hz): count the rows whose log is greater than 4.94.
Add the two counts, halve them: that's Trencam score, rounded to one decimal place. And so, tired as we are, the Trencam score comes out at 2.0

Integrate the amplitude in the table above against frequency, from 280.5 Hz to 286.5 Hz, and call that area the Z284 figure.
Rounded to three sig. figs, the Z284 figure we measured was 524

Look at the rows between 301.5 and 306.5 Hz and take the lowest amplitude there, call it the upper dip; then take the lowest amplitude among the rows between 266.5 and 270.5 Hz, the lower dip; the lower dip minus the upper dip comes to -58.1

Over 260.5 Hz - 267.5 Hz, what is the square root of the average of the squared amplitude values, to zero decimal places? 83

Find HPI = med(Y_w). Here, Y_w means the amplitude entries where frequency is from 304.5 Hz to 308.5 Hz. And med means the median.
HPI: 136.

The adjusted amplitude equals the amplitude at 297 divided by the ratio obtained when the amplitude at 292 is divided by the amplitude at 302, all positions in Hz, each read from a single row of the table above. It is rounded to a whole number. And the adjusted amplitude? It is 135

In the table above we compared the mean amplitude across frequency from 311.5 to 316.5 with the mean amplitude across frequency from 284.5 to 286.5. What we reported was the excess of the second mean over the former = -29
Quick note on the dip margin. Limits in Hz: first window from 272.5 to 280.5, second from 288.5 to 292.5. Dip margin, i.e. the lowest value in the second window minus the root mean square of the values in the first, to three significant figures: 72.9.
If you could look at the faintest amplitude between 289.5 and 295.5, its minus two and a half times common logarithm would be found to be -5.3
